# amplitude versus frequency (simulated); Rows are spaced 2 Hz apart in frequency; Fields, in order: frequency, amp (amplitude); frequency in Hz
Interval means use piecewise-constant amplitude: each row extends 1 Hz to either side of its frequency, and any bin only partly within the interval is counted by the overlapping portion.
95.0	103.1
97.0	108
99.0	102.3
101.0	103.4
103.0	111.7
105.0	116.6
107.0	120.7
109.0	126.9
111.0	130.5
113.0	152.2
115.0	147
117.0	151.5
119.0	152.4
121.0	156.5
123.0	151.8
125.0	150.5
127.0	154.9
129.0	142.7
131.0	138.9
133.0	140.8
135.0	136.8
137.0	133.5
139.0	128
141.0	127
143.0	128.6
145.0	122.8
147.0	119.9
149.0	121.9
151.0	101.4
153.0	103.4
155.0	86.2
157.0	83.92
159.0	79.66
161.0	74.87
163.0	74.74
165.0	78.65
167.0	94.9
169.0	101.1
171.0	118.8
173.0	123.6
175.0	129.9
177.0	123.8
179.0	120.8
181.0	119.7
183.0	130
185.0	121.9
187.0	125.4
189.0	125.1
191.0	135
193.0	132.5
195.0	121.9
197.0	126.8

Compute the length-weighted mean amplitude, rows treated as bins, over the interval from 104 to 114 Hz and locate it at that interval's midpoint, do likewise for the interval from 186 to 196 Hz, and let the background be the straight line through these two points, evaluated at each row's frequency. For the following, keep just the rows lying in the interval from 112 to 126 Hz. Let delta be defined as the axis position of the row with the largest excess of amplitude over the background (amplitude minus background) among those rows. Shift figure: 121.0 Hz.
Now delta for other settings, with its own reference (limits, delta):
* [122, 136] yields 127.0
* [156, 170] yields 169.0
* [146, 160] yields 149.0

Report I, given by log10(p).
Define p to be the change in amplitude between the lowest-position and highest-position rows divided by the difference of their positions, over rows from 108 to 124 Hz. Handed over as 0.25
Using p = 1.8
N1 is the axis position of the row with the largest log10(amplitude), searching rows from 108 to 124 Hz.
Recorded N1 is 121.0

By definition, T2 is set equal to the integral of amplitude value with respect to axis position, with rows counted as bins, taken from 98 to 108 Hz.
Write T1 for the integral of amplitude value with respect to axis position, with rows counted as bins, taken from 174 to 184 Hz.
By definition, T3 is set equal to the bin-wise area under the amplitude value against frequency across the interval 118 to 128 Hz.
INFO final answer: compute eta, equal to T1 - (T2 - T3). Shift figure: 1671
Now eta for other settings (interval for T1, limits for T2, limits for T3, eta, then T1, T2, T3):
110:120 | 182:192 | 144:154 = 1331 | 1467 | 1275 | 1139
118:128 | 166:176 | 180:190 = 1640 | 1532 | 1137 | 1244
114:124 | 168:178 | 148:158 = 1318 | 1518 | 1194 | 994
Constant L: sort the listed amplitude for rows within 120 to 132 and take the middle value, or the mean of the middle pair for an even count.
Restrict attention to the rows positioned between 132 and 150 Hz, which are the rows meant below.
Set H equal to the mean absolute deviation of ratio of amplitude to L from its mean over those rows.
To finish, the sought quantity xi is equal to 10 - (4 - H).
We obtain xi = 6.036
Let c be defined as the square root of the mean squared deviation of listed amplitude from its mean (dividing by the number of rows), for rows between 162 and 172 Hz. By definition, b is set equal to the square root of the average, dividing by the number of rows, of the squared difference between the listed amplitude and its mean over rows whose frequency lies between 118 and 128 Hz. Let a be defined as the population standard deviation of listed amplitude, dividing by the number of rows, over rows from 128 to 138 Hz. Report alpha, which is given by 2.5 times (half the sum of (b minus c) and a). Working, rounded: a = 3.2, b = 2.2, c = 16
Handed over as -13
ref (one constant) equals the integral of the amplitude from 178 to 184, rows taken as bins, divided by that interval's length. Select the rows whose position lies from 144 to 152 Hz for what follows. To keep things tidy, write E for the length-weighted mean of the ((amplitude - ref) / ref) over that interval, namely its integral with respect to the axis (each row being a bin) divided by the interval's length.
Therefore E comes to -0.06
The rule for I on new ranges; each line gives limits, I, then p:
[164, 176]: 0.71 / 5.1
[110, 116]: 0.62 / 4.1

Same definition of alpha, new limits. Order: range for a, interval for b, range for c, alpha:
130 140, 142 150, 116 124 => 7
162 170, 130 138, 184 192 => 11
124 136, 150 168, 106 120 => 5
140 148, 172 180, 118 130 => 3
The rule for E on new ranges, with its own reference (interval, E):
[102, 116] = 0.05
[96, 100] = -0.15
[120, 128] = 0.24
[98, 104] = -0.14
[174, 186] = 0.01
